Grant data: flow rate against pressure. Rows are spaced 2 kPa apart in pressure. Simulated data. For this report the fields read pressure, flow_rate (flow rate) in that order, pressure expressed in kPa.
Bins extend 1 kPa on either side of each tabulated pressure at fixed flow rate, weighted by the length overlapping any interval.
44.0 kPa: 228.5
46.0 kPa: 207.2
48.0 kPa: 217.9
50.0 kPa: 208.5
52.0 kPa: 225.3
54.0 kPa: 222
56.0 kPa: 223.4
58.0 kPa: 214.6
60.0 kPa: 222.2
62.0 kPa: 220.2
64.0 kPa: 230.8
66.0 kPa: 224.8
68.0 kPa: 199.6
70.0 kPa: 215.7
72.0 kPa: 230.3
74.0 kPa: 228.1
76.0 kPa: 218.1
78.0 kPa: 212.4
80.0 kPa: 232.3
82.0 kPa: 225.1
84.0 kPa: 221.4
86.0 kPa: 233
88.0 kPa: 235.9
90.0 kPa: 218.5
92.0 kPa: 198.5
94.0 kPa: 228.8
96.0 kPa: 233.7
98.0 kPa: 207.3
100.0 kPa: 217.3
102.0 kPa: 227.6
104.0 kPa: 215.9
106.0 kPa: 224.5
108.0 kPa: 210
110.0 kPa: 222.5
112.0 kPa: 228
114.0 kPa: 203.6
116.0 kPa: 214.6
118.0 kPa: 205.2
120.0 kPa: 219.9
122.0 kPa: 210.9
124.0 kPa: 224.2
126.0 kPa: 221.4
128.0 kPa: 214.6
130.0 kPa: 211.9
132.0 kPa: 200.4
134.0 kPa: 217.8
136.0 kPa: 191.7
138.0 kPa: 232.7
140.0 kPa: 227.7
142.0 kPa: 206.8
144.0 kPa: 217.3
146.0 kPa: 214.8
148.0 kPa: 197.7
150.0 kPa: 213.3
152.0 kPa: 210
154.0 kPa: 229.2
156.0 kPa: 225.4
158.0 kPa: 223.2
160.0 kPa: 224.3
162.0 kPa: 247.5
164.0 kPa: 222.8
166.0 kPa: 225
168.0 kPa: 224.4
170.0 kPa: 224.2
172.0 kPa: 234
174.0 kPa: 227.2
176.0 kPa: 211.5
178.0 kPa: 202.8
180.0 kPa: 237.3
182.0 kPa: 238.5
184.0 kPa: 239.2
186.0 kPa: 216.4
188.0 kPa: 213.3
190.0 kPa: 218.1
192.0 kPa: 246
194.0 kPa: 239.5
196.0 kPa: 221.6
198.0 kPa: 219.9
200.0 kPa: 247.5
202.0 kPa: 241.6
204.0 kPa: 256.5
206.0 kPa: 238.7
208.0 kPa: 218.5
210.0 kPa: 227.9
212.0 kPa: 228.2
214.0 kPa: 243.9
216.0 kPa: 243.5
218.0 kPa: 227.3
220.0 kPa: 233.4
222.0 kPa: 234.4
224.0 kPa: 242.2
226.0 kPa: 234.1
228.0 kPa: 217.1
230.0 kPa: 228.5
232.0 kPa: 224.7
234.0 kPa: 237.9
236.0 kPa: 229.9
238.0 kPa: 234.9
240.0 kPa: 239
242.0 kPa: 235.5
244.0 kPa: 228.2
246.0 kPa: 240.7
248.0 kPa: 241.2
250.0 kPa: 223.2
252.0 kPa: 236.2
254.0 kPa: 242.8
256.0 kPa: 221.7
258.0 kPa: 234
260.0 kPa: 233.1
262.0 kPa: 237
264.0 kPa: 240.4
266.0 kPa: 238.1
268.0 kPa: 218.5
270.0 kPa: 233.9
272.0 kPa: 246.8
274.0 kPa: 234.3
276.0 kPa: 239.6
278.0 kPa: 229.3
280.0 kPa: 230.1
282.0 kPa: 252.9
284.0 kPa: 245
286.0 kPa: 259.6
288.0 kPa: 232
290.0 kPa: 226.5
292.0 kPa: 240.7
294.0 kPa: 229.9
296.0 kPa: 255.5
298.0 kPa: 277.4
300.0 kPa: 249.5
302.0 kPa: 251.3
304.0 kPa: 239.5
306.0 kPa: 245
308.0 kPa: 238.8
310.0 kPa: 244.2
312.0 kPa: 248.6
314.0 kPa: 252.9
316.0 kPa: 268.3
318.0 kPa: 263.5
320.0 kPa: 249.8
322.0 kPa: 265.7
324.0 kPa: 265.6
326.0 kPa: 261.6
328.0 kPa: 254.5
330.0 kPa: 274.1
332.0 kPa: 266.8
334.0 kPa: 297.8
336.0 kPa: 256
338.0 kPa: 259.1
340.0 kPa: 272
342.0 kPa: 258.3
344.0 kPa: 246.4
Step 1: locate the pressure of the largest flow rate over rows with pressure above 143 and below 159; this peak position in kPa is 154.0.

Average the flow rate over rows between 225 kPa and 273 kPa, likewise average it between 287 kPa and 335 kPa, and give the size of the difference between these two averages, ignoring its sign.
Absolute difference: 21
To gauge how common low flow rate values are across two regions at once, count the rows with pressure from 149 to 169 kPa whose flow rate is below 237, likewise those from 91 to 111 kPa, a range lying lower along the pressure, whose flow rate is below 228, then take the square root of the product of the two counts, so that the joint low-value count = 8.5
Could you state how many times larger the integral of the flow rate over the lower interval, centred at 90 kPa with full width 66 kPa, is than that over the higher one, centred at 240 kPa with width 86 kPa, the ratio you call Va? 0.7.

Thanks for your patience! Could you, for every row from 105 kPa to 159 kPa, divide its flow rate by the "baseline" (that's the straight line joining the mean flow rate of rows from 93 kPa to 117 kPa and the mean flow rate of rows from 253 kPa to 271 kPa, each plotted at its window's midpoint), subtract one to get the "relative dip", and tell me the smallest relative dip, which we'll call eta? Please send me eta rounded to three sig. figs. -0.137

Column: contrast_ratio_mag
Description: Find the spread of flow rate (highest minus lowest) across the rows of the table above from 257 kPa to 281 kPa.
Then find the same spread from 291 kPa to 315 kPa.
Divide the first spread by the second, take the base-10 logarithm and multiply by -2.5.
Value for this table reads 0.56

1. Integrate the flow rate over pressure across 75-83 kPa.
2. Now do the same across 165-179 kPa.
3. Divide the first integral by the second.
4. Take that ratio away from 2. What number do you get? 1.4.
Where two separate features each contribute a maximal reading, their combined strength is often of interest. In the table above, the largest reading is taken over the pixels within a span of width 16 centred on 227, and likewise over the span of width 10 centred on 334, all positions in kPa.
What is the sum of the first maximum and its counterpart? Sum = 540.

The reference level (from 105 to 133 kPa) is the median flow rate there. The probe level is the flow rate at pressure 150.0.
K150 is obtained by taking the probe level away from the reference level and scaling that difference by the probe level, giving 0.01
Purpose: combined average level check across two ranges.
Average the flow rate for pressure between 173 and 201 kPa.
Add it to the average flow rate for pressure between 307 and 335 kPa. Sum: 488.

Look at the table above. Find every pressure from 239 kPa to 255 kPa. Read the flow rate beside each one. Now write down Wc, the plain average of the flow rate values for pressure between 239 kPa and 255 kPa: 236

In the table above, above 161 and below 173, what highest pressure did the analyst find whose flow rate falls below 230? 170.0 kPa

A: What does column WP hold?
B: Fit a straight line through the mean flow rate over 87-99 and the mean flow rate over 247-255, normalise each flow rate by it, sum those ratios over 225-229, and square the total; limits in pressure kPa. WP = 3.73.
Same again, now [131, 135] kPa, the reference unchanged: 3.47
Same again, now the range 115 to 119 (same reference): 3.55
